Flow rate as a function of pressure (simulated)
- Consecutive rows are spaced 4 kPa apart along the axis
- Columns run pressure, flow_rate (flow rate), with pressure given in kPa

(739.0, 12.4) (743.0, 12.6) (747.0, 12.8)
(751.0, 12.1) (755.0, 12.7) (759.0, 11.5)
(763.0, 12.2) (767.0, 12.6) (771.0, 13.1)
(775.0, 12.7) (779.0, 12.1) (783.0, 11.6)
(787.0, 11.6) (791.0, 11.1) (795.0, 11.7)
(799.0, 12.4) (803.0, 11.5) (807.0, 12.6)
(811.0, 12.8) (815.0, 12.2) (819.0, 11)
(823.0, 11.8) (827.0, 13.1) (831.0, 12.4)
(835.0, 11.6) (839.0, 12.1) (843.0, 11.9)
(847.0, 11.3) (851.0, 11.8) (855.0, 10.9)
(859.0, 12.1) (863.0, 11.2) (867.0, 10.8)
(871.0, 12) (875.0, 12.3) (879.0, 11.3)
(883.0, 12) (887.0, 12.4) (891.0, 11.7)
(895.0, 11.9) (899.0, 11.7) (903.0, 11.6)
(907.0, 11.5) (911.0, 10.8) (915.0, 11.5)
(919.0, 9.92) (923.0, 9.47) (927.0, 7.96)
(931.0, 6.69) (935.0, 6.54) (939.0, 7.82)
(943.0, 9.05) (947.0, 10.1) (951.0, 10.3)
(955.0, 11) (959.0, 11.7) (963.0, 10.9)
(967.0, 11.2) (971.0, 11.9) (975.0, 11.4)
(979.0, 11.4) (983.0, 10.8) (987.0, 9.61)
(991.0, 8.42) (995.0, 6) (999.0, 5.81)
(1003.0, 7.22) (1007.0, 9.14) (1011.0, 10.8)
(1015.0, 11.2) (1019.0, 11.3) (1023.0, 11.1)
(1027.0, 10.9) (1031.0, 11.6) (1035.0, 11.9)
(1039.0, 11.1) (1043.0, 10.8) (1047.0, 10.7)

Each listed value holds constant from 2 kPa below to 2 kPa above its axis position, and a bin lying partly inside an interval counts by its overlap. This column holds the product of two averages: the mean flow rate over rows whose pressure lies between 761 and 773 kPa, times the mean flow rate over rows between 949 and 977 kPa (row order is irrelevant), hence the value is 141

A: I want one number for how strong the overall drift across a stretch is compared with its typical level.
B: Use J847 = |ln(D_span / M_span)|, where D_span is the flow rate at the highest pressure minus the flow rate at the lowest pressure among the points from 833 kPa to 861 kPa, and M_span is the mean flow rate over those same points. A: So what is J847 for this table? 3.2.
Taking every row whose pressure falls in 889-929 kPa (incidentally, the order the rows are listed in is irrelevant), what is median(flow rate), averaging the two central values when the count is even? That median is 11.5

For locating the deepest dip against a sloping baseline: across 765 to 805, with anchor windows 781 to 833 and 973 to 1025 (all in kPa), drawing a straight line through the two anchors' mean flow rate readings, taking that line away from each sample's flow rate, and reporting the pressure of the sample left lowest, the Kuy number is 791.0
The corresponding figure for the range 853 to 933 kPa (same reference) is 931.0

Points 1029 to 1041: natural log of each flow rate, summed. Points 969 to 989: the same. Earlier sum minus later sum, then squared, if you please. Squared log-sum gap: 22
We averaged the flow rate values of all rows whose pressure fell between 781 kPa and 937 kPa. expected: 11.3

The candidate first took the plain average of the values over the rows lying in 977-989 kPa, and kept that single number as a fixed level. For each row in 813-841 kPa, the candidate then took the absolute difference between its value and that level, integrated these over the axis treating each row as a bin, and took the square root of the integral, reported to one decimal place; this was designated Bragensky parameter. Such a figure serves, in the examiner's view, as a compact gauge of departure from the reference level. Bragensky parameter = 6.3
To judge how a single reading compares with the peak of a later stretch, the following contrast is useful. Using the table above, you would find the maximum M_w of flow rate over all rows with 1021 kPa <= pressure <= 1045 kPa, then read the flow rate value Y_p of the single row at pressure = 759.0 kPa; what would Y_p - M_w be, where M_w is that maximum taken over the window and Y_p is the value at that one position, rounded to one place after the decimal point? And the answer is -0.4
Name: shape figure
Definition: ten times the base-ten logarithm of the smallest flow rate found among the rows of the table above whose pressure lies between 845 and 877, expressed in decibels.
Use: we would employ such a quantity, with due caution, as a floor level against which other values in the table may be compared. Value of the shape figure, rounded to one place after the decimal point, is 10.3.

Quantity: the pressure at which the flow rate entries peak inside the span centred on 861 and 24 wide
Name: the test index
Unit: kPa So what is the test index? 859.0 kPa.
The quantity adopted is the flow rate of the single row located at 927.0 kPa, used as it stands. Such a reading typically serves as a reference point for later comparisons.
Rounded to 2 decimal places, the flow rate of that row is 7.96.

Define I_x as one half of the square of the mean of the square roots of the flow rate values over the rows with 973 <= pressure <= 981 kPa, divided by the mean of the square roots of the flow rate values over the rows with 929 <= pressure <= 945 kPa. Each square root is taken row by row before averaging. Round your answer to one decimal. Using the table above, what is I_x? 2.1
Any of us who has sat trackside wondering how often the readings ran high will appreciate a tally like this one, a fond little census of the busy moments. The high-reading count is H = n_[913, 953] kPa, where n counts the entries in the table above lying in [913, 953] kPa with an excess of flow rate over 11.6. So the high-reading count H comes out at 0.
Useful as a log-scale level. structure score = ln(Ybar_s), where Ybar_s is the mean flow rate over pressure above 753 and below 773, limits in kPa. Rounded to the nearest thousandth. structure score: 2.519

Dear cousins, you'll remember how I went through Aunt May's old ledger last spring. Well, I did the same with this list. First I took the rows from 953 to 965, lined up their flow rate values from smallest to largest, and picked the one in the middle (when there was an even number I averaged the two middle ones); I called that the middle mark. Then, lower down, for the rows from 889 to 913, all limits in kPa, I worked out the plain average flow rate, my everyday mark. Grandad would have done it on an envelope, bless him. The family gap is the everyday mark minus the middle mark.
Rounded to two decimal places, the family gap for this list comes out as 0.53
